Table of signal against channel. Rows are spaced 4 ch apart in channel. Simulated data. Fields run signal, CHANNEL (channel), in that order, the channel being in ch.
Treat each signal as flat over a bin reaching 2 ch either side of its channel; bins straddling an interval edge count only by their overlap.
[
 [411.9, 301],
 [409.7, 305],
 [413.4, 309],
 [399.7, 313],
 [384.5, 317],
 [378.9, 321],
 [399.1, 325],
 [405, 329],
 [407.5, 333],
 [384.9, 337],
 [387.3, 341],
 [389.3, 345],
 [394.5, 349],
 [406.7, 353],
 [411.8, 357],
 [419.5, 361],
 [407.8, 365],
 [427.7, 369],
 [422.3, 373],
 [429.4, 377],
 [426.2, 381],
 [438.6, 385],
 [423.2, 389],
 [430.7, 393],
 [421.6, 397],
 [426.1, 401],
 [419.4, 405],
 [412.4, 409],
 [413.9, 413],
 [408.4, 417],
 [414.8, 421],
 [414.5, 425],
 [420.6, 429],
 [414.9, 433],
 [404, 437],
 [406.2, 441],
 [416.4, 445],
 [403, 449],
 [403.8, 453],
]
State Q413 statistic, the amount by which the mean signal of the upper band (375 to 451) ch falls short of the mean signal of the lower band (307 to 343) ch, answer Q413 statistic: -23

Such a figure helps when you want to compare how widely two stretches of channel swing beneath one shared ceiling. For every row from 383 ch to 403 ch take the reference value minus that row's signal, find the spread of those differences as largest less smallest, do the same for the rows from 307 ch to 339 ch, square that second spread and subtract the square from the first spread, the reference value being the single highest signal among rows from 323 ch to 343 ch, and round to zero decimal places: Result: -1173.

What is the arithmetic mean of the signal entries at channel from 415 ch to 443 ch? 412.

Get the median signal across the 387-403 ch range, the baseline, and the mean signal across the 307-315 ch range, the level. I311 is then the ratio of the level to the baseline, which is 0.957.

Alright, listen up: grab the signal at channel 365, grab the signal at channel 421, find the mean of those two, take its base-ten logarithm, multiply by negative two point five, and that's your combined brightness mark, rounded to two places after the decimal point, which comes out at -6.54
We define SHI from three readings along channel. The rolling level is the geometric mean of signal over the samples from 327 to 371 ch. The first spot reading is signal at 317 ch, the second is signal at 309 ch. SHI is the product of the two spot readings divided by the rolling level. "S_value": 394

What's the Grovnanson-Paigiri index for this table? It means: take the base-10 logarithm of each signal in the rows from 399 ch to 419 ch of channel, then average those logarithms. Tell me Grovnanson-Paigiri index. 2.62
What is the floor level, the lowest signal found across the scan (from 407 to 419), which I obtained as 408.4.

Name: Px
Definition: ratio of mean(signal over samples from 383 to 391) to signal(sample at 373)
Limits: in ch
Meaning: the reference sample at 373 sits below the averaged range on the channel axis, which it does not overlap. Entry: 1.02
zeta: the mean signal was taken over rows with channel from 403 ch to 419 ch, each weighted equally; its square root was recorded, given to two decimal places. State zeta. 20.34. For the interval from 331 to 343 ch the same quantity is 19.83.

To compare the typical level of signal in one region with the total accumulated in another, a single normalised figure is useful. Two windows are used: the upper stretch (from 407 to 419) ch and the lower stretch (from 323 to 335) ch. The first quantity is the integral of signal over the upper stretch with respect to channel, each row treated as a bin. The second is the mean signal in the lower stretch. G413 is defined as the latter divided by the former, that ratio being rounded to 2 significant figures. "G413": 0.082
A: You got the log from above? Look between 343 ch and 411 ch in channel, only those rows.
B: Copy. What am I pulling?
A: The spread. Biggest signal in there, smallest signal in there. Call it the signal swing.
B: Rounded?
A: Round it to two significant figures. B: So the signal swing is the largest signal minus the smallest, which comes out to 49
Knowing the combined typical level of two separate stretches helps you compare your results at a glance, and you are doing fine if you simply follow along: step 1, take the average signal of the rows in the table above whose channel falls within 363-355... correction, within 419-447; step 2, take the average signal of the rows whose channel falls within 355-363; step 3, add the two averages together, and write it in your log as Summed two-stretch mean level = 829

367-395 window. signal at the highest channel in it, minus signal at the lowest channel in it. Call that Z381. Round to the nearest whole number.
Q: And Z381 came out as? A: 3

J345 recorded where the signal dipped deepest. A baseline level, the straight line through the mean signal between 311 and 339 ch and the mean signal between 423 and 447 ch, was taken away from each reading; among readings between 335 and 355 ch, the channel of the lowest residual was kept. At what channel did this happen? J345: 337 ch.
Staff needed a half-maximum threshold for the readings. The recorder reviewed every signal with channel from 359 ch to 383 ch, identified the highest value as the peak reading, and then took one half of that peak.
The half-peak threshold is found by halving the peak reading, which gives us 215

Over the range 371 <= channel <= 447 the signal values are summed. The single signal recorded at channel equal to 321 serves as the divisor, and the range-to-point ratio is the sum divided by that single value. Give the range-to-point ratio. 21.0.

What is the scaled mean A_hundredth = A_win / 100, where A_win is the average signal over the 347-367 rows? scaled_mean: 4.08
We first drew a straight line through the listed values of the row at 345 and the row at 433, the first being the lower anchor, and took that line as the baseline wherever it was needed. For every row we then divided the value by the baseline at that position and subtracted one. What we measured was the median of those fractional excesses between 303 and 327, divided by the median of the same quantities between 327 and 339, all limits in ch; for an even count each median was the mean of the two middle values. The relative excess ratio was 0.9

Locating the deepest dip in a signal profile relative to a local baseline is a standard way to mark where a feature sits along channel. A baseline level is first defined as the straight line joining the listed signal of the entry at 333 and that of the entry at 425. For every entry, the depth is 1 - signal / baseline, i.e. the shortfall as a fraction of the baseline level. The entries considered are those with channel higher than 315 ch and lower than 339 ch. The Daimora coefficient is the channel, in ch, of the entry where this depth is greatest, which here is 321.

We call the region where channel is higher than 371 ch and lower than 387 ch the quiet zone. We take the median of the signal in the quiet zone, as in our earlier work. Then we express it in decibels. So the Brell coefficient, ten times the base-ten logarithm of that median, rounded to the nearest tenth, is 26.3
